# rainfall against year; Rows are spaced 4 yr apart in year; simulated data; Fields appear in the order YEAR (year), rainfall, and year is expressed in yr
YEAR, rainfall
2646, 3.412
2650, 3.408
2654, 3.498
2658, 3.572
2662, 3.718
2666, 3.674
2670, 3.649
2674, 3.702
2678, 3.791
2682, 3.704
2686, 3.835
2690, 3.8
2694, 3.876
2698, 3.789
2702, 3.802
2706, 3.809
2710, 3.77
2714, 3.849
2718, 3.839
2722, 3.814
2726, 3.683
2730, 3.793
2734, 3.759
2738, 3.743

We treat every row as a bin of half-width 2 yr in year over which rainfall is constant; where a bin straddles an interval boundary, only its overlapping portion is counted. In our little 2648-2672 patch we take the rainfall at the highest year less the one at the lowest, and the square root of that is 0.49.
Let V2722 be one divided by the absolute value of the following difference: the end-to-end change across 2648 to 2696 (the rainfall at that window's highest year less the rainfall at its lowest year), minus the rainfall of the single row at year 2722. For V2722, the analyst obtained 0.299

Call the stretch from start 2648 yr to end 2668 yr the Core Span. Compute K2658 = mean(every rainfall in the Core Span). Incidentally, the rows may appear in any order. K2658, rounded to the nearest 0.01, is 3.57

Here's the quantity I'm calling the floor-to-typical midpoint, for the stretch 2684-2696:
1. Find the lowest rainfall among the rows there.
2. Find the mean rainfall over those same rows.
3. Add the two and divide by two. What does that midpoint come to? 3.82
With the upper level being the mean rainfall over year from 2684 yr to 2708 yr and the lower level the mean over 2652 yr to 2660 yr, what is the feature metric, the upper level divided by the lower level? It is 1.08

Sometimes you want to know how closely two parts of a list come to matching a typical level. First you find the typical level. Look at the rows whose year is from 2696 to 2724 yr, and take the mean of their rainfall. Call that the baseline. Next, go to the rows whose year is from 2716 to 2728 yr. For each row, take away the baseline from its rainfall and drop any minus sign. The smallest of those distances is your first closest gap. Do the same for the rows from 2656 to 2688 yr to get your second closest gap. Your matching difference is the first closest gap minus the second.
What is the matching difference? -0.016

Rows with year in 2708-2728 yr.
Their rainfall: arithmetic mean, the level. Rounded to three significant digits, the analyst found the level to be 3.79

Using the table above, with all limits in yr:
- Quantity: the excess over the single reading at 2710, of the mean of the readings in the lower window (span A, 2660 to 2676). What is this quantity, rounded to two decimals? -0.08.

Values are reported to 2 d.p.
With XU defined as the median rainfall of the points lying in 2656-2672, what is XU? 3.66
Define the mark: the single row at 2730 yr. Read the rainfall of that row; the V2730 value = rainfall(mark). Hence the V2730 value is 3.793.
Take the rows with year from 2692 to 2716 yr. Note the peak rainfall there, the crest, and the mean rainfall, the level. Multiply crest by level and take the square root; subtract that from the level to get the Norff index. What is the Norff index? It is -0.030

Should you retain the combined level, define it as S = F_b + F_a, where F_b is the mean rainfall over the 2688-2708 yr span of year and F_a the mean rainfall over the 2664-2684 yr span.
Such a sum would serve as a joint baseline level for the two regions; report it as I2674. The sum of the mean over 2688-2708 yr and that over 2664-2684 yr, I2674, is 7.52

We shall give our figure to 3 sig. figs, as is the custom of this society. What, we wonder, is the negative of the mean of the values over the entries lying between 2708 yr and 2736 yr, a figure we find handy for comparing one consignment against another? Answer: -3.79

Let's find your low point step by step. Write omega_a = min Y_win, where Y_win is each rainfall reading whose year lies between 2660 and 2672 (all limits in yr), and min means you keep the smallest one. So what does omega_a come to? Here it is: 3.649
